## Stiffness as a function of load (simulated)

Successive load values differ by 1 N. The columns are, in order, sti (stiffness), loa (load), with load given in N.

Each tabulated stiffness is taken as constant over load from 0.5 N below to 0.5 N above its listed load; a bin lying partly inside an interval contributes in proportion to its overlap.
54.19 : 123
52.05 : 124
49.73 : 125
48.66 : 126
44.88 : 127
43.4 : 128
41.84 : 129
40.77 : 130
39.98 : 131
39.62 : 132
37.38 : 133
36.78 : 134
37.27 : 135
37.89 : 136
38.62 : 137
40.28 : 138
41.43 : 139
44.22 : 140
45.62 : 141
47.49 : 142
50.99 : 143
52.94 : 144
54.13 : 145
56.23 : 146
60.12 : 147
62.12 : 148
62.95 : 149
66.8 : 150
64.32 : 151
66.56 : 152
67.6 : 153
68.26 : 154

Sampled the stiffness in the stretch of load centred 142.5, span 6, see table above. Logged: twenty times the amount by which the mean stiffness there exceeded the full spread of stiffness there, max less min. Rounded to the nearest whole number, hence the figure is 786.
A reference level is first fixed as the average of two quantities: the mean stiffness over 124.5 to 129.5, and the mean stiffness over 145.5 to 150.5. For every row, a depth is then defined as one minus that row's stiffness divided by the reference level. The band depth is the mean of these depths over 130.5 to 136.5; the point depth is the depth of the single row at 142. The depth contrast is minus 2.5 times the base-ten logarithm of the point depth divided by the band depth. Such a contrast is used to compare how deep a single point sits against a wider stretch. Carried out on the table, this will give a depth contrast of 1.0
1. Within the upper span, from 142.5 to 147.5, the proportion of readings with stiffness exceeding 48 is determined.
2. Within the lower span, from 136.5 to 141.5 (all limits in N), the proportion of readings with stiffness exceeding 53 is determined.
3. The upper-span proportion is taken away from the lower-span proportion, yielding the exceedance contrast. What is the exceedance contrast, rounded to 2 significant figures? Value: -1.0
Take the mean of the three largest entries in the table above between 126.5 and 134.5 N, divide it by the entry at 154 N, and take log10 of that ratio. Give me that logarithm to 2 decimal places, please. -0.20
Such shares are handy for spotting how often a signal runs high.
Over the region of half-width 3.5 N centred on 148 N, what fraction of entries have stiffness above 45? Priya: 1.0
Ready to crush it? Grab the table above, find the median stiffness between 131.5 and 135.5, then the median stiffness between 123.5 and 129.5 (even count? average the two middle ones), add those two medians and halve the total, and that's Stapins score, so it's 42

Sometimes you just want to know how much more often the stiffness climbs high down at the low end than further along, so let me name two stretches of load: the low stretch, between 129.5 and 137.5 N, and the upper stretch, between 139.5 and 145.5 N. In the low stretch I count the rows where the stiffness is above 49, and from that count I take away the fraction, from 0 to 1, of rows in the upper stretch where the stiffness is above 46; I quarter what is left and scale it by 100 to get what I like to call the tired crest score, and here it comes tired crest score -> -17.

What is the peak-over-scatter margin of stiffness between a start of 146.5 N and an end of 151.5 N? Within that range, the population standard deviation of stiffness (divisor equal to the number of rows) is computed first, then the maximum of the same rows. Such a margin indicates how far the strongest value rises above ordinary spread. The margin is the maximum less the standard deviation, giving 65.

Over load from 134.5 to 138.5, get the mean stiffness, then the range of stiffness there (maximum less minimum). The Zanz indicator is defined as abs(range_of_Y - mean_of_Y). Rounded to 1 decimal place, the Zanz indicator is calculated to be 35.5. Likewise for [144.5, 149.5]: 50.3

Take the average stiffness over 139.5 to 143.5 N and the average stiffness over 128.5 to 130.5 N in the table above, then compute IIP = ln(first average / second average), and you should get 0.13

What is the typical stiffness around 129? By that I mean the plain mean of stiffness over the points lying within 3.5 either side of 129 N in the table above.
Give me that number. 43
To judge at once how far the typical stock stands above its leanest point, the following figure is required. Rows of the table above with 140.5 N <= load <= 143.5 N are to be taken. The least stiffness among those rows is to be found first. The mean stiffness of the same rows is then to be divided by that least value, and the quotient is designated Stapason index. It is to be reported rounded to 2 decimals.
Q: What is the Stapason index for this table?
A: 1.05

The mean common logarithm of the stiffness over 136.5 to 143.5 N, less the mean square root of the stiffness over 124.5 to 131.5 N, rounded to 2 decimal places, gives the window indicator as -5.00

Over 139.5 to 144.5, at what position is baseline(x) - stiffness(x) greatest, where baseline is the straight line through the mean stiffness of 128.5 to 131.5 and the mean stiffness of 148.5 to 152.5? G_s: 140 N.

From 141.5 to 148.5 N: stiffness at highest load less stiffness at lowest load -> 15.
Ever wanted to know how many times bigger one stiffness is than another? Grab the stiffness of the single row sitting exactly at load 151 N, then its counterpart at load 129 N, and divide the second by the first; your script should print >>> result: 0.65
